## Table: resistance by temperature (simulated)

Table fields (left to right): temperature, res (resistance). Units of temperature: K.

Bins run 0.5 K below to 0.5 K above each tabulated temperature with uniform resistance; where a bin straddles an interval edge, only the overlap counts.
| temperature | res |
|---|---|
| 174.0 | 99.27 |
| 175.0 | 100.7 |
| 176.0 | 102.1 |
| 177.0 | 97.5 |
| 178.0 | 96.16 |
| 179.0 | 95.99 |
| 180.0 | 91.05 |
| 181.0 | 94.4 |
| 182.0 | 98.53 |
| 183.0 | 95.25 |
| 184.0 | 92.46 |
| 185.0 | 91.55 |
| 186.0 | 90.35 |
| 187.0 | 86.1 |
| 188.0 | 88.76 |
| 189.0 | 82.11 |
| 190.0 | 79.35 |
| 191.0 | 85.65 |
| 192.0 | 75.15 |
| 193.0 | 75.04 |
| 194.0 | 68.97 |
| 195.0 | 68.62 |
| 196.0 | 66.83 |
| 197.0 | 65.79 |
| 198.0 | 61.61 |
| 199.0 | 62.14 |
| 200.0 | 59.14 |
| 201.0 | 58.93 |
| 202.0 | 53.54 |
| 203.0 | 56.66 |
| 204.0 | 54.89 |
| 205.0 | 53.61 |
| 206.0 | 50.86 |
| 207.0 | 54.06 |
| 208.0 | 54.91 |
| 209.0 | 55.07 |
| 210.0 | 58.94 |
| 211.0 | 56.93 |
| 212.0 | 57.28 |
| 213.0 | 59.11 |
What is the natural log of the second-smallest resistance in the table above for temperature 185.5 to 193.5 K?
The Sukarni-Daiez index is 4.3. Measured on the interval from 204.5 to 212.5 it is 4.0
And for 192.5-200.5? 4.1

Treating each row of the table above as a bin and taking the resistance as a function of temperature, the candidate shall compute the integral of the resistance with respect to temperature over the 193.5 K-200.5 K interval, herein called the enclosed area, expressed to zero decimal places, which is 453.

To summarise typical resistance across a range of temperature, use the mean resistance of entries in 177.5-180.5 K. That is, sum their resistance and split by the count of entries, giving 94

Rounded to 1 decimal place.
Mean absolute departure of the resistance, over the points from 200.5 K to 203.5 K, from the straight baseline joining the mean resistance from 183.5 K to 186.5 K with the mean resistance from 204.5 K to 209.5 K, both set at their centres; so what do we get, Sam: 5.9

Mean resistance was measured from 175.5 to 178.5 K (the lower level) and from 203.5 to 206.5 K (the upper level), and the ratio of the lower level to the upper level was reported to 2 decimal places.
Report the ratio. 1.86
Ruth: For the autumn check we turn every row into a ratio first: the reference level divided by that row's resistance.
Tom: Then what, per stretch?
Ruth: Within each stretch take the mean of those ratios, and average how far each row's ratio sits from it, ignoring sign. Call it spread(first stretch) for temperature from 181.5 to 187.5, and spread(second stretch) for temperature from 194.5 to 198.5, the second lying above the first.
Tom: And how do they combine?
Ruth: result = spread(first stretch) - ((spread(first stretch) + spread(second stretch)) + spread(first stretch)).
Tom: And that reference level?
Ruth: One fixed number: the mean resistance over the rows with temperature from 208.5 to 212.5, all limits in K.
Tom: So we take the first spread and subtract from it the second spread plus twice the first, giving -0.049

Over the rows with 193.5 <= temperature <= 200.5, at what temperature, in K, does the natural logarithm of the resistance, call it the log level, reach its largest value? 194.0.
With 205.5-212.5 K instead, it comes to 210.0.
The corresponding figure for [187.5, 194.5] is 188.0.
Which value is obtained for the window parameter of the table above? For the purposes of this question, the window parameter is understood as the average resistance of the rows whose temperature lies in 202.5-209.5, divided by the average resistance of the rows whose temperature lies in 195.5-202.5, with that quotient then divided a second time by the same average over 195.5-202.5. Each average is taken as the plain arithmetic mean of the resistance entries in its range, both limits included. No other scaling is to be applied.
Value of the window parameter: 0.0145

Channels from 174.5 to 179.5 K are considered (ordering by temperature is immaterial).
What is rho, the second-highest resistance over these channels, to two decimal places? 100.70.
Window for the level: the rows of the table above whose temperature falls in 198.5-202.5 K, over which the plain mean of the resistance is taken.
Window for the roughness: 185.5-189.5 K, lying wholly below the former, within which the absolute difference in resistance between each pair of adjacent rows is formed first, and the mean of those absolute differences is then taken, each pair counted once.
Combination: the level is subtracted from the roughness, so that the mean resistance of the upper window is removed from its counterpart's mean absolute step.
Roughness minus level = -53.9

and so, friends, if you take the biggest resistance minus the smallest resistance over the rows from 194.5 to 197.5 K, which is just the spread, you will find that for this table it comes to 2.8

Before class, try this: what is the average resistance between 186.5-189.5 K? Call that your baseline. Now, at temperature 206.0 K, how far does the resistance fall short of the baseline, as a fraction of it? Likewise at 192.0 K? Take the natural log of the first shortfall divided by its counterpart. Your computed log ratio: 1.20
